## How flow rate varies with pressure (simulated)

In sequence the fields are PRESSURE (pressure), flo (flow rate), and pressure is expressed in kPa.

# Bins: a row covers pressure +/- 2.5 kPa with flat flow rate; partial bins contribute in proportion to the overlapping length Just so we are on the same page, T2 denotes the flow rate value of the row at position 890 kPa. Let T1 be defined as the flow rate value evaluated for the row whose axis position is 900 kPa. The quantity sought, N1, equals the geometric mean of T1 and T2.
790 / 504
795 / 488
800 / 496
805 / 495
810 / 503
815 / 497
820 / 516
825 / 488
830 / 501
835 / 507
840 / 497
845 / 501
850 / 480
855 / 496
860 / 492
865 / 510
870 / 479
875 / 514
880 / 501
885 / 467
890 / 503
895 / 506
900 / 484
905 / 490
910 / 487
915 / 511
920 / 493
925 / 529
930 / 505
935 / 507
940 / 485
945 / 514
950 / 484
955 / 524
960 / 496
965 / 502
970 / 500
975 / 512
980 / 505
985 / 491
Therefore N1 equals 493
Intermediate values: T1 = 484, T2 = 503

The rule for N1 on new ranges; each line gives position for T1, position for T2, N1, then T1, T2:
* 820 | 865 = 513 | 516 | 510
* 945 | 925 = 521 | 514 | 529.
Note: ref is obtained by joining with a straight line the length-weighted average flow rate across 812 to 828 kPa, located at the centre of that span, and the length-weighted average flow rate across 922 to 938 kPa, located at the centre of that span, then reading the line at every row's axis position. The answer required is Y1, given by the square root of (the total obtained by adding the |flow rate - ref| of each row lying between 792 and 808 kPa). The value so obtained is 4.0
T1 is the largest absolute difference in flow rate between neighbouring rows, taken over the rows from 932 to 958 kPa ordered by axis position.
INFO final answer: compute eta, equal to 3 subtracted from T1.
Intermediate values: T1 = 40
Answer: 37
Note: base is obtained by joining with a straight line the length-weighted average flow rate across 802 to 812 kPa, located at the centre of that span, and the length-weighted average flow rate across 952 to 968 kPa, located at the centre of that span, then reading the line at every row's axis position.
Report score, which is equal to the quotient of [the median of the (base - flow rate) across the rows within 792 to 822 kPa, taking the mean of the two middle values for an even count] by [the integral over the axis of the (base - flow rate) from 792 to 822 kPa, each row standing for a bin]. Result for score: -0.229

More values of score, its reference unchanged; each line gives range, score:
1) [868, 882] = 0.027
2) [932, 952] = 0.062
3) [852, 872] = 0.050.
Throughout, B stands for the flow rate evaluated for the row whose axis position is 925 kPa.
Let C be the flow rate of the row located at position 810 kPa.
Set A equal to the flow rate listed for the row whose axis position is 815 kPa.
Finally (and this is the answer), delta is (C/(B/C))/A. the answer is 0.96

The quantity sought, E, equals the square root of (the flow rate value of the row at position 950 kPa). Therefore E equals 22.0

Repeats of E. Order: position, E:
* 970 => 22.4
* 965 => 22.4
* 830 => 22.4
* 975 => 22.6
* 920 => 22.2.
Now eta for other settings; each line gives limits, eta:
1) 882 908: 33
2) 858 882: 32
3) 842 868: 18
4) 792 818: 5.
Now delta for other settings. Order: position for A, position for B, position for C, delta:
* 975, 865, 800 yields 0.94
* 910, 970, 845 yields 1.03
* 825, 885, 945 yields 1.16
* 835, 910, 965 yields 1.02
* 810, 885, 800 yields 1.05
